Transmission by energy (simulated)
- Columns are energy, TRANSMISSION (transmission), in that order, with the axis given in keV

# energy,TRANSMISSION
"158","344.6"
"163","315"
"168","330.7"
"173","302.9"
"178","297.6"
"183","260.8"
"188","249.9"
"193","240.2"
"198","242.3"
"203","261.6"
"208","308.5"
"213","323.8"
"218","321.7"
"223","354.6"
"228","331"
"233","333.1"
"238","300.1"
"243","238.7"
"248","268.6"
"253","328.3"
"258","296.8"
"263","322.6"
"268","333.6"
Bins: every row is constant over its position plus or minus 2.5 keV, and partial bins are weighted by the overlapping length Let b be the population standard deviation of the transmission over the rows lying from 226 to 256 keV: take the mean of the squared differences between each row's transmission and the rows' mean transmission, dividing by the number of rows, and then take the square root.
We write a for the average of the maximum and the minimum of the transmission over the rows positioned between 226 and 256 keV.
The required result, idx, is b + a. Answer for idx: 321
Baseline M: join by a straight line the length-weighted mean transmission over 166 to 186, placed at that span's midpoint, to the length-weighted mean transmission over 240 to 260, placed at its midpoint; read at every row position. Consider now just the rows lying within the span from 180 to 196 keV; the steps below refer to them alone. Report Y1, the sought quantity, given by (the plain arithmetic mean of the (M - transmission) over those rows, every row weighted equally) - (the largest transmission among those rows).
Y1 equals -217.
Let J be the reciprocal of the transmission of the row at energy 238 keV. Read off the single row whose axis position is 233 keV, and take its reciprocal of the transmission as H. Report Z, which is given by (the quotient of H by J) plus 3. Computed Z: 3.90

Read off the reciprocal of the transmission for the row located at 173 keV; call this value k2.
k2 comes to 0.0033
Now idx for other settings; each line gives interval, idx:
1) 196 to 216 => 316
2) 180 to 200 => 259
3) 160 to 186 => 319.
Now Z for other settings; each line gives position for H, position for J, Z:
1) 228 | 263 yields 3.97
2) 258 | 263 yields 4.09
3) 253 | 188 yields 3.76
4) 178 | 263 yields 4.08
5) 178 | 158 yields 4.16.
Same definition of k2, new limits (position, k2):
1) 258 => 0.0034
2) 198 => 0.0041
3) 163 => 0.0032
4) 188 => 0.0040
